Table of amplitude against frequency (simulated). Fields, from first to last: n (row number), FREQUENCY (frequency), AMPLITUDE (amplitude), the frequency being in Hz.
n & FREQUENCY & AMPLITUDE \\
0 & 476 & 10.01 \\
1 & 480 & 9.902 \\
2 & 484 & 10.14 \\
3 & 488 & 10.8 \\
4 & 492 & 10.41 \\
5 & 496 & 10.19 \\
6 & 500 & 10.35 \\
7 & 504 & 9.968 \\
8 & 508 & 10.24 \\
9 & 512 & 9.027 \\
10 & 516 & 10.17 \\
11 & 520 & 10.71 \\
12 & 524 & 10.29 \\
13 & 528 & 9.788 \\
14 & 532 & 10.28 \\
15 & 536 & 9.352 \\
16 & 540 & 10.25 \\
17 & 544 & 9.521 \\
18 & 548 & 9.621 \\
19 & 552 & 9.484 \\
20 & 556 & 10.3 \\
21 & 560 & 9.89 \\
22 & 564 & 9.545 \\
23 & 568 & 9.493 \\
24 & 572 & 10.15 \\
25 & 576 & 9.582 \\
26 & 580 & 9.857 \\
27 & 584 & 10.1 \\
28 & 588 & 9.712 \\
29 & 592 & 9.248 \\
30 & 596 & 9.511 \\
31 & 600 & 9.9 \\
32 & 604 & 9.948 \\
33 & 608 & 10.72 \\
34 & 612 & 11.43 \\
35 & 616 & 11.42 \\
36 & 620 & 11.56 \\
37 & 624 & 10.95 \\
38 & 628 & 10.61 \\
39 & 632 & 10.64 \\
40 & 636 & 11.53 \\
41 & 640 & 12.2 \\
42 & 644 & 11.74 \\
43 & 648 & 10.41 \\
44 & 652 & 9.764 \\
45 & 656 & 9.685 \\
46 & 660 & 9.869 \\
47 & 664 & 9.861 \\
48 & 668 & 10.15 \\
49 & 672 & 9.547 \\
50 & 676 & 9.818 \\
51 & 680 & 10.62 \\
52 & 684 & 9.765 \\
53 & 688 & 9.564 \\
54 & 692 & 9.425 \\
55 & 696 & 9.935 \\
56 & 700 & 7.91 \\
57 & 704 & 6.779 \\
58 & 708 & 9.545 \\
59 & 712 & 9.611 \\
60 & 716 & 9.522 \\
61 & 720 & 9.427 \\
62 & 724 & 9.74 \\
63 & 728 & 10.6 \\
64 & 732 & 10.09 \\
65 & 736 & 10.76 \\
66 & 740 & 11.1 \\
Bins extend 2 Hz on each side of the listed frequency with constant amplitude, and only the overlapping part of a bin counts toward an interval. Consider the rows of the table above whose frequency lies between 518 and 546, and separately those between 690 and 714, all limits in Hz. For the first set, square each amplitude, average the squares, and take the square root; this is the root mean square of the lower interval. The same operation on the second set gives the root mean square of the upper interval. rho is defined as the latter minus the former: -1.10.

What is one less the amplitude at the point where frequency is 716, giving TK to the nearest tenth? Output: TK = -8.5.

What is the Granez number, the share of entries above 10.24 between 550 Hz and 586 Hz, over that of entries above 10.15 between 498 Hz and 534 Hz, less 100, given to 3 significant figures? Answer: -99.8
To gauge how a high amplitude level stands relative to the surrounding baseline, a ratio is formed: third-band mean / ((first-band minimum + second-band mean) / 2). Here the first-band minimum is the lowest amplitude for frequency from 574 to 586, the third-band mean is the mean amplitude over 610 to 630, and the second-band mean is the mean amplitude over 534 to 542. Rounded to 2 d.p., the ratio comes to 1.16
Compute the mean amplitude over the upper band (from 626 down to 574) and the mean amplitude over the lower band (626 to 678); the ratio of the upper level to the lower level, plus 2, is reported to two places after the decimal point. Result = 2.99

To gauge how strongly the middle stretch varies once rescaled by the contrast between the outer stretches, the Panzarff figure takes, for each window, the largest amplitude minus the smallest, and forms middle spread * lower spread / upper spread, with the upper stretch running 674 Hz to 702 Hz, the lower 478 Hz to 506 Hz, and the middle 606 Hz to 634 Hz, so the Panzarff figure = 0.3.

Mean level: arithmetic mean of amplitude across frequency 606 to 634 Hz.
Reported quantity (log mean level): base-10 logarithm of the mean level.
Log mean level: 1.043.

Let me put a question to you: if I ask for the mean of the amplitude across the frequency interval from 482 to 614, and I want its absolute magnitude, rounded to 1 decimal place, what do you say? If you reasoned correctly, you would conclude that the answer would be 10.0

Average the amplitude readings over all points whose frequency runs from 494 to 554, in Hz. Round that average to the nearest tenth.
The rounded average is 9.9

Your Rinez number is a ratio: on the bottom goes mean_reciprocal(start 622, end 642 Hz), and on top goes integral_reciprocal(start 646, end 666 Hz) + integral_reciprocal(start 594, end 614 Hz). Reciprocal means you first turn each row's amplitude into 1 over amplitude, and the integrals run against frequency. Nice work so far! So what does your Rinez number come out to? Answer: 44.3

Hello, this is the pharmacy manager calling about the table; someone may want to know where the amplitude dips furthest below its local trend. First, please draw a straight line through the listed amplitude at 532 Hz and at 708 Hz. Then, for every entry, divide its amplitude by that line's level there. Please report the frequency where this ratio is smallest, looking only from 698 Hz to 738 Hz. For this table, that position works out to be 704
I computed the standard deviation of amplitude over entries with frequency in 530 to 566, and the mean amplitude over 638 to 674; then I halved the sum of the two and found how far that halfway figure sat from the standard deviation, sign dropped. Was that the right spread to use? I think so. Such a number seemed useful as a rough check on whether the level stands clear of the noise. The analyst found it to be 5.0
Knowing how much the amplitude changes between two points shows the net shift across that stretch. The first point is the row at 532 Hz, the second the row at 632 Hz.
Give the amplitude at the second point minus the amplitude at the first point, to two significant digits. 0.36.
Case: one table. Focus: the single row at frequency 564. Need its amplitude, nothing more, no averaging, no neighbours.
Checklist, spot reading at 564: 9.545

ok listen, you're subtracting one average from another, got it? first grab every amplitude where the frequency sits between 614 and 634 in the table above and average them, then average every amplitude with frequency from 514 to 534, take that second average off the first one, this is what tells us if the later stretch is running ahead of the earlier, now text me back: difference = 0.8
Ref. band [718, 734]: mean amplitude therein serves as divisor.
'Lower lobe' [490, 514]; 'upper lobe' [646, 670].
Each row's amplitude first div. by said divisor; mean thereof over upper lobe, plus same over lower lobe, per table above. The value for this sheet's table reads 2.01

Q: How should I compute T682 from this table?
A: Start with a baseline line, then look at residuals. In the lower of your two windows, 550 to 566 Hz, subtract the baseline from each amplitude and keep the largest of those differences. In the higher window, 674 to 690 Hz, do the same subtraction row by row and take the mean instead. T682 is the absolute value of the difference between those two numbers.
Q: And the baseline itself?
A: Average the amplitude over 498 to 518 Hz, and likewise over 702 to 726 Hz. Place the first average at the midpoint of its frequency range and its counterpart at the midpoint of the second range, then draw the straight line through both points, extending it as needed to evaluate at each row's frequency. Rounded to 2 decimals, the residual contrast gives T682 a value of 0.16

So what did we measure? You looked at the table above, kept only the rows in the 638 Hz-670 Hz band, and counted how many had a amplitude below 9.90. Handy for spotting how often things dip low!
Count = 4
